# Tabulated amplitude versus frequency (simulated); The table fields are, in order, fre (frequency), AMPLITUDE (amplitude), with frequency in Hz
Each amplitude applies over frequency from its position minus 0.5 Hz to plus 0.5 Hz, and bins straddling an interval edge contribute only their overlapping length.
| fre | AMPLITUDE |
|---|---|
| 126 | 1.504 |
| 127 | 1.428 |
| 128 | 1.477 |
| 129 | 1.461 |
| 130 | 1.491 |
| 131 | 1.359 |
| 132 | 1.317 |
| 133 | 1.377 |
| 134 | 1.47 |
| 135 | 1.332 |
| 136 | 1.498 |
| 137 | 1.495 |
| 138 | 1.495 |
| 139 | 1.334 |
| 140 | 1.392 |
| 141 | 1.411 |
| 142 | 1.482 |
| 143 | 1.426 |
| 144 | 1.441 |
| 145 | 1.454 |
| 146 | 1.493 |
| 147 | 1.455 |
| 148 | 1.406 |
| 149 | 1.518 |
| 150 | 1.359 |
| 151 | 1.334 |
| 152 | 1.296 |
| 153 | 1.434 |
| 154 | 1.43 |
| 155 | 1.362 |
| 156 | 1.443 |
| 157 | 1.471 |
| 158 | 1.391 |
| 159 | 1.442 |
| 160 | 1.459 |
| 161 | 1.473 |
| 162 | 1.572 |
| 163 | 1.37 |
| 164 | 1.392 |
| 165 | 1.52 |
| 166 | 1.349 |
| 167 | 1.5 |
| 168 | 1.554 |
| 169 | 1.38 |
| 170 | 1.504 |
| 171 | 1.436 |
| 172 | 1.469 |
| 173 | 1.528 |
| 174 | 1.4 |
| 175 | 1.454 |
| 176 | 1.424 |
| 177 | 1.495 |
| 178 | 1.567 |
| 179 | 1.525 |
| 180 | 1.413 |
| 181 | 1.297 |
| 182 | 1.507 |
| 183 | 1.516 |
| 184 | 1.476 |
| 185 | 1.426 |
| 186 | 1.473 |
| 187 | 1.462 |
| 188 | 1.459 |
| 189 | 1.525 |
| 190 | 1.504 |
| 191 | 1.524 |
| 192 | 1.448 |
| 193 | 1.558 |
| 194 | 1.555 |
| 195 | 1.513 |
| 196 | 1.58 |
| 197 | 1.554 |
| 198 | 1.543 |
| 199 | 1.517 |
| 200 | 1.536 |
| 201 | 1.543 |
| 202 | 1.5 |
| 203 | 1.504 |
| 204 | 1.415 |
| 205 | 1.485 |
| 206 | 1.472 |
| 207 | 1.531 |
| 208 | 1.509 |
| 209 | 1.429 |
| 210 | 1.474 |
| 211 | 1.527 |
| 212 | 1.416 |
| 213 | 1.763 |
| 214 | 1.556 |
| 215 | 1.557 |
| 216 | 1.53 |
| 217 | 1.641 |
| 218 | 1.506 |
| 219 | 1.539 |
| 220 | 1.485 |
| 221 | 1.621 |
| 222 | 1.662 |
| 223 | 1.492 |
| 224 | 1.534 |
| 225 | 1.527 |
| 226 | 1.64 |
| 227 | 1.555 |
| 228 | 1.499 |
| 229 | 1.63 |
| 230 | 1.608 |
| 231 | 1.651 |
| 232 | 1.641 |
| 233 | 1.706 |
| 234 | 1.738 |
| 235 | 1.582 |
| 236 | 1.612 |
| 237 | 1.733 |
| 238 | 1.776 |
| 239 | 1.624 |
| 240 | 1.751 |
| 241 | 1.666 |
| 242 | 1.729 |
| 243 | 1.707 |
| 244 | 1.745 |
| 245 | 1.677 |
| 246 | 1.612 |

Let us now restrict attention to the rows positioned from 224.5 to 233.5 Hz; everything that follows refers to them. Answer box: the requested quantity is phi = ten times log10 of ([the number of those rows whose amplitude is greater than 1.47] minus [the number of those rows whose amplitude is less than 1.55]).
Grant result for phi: 8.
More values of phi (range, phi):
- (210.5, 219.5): 5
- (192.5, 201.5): 6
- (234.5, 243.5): 10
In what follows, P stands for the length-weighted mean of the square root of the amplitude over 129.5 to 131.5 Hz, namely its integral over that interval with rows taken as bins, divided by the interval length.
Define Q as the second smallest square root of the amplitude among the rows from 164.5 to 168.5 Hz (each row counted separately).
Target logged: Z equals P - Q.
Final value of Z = -0.031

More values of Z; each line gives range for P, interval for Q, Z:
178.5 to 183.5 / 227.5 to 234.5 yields -0.064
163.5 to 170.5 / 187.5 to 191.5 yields -0.020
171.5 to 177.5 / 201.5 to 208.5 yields -0.004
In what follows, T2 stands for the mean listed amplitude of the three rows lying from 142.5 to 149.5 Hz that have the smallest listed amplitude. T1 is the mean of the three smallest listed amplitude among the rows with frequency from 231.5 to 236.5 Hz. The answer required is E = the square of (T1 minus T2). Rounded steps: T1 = 1.61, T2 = 1.42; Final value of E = 0.035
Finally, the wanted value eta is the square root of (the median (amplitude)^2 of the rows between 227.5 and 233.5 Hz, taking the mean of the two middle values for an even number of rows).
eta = 1.636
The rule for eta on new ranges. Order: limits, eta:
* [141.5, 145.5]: 1.448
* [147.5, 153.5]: 1.383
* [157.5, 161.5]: 1.451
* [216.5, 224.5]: 1.537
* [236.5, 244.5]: 1.731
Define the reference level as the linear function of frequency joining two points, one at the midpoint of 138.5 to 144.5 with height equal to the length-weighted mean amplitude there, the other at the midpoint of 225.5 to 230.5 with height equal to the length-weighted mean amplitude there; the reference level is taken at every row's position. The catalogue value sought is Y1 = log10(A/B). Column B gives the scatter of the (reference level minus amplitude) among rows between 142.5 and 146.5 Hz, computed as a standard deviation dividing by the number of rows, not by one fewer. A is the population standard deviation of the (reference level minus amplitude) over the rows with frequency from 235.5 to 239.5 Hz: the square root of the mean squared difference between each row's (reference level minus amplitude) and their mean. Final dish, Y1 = 0.5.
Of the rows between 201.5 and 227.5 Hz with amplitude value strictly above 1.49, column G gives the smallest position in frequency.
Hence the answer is 202 Hz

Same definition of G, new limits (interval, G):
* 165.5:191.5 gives 167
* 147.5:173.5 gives 149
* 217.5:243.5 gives 218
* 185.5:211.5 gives 189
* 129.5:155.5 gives 130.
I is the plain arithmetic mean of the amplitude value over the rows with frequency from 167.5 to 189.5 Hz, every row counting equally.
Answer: 1.47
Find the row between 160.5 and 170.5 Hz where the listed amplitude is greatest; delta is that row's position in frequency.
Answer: 162 Hz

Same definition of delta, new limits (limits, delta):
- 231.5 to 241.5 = 238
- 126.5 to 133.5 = 130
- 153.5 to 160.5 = 157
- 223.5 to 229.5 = 226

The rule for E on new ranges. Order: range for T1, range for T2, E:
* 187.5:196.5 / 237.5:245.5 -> 0.034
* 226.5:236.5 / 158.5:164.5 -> 0.021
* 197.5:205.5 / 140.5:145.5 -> 0.002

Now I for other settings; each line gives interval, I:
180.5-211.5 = 1.50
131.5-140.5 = 1.41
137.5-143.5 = 1.42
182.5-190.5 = 1.48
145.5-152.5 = 1.41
